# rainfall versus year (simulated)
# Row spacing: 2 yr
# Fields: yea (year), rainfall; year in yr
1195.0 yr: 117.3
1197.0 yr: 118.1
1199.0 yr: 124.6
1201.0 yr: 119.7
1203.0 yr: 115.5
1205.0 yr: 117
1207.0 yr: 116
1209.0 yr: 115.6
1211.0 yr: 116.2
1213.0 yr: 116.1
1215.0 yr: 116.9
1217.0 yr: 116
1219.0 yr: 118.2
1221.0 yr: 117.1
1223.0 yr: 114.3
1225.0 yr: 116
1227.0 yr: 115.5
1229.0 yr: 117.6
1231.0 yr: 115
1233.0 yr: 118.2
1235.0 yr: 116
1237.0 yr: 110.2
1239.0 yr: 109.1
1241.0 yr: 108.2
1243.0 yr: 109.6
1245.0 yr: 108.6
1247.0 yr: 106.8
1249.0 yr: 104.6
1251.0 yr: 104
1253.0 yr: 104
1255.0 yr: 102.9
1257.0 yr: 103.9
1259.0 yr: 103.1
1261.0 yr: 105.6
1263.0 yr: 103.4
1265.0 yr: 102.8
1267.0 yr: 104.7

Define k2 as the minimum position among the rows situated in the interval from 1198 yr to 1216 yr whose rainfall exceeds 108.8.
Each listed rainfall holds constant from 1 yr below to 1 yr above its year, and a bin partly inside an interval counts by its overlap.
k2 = 1199.0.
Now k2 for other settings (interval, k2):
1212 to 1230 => 1213.0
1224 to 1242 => 1225.0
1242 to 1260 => 1243.0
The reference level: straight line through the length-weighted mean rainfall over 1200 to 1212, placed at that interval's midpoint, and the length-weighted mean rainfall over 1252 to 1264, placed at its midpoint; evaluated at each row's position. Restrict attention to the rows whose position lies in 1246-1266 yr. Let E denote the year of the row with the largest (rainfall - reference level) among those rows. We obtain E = 1261.0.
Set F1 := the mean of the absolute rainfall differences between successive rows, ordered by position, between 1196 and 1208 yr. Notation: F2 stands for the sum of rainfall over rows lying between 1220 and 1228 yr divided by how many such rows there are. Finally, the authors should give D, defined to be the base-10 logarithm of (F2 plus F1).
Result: 2.08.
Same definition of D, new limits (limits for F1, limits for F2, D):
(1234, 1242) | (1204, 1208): 2.08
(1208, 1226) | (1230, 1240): 2.06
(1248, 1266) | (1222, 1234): 2.07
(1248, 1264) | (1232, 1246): 2.05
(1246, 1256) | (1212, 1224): 2.07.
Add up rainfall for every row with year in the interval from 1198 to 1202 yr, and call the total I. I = 244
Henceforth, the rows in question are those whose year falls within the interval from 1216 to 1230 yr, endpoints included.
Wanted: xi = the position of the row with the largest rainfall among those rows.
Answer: 1219.0 yr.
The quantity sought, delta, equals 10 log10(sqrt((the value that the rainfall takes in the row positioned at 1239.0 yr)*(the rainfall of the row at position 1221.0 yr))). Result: 20.5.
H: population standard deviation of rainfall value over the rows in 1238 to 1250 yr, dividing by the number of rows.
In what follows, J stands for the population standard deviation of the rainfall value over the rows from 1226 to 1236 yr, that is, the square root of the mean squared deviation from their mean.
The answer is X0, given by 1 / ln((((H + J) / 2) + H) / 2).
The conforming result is 2.2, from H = 1.7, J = 1.23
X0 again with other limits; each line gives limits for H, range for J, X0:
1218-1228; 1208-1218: 9.7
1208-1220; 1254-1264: -8.0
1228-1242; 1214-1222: 0.9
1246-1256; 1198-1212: 1.8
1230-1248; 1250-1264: 0.9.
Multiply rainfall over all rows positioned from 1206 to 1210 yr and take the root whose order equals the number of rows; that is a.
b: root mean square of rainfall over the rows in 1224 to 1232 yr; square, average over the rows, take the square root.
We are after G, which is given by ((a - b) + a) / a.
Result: 1.00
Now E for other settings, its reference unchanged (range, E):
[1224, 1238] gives 1233.0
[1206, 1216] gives 1215.0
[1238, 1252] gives 1243.0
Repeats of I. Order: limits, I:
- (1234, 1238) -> 226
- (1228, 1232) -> 233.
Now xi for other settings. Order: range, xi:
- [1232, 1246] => 1233.0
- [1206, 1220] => 1219.0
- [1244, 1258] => 1245.0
